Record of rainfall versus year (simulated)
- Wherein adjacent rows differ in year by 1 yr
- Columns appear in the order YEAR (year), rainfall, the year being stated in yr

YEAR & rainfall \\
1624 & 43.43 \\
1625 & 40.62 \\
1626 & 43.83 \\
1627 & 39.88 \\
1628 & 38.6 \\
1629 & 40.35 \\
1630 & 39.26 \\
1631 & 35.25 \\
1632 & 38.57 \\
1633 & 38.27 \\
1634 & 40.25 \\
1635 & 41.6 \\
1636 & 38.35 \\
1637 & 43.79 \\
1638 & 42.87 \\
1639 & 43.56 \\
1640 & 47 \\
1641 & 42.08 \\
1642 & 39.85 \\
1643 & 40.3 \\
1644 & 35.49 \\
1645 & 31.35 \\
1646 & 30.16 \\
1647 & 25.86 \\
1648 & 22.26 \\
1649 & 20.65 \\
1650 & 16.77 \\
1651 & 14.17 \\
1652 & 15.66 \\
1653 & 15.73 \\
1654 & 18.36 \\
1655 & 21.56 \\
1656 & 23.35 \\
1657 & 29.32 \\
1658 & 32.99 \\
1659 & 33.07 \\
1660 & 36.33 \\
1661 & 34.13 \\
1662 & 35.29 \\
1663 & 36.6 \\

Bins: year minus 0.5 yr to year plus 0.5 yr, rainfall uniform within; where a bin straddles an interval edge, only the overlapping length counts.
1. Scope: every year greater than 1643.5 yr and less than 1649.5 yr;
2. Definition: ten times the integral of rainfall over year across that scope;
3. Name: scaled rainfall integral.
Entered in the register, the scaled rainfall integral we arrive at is 1658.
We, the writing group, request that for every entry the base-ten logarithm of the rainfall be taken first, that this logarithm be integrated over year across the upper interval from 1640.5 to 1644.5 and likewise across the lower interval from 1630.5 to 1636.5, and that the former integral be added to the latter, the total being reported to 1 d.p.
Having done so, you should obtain 15.9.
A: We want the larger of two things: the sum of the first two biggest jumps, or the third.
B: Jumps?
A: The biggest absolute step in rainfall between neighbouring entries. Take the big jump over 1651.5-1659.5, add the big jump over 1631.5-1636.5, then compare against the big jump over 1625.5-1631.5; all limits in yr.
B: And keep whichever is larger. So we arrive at 9.2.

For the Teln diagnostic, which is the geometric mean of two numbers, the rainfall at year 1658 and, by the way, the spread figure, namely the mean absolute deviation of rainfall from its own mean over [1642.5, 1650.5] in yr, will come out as 14.6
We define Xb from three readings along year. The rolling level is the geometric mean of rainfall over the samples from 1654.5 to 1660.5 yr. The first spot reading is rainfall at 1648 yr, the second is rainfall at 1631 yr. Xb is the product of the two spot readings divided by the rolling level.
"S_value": 27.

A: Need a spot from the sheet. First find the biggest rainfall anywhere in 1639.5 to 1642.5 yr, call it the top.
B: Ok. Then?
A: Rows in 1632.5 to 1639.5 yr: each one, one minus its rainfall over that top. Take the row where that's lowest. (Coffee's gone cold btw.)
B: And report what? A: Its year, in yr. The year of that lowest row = 1637 yr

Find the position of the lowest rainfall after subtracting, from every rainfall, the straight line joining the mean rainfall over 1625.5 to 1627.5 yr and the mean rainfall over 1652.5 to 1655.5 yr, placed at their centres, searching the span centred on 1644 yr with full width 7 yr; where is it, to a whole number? 1647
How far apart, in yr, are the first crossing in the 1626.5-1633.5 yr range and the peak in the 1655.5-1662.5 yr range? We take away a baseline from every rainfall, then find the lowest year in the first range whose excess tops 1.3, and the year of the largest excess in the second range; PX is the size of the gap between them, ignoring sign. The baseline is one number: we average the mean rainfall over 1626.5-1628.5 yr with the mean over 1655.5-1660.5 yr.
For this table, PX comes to 33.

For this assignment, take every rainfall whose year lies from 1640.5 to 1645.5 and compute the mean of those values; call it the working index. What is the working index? 37.8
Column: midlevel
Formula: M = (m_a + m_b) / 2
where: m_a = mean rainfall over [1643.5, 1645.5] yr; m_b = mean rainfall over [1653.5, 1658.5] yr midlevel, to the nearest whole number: 29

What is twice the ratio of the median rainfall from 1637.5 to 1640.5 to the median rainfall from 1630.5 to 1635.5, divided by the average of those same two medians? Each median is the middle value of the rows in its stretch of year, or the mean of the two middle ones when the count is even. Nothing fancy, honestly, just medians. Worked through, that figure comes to 0.055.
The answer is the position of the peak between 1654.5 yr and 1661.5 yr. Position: 1660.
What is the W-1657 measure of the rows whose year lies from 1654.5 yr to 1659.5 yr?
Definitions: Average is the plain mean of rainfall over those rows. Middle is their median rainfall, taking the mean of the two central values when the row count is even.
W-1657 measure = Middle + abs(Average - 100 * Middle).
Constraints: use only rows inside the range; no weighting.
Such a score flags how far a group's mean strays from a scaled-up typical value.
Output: 2933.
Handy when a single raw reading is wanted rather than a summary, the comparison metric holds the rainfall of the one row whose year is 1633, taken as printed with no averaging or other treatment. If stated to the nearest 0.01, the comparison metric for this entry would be 38.27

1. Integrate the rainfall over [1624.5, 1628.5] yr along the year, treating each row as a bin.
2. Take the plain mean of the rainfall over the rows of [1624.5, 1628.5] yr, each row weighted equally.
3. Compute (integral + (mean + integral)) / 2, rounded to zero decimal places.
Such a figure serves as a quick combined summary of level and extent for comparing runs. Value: 183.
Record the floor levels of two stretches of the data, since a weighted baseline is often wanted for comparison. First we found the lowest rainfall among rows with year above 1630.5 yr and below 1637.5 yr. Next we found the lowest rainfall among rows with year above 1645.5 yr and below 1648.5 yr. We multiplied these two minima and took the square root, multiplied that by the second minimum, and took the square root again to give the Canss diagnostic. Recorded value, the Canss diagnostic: 25.0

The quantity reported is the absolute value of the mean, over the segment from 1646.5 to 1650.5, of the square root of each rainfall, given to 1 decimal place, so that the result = 4.6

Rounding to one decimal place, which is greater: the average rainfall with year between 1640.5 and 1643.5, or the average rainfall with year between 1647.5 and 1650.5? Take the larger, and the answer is 40.7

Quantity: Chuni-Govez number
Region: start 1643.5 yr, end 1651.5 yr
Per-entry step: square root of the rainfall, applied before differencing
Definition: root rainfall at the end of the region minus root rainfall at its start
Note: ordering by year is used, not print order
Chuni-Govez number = -2.2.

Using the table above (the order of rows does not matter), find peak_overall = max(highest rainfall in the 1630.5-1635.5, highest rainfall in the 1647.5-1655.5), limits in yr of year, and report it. 41.6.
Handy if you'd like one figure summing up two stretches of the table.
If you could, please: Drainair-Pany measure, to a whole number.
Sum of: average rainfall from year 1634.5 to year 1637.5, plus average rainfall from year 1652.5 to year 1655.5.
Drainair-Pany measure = 60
